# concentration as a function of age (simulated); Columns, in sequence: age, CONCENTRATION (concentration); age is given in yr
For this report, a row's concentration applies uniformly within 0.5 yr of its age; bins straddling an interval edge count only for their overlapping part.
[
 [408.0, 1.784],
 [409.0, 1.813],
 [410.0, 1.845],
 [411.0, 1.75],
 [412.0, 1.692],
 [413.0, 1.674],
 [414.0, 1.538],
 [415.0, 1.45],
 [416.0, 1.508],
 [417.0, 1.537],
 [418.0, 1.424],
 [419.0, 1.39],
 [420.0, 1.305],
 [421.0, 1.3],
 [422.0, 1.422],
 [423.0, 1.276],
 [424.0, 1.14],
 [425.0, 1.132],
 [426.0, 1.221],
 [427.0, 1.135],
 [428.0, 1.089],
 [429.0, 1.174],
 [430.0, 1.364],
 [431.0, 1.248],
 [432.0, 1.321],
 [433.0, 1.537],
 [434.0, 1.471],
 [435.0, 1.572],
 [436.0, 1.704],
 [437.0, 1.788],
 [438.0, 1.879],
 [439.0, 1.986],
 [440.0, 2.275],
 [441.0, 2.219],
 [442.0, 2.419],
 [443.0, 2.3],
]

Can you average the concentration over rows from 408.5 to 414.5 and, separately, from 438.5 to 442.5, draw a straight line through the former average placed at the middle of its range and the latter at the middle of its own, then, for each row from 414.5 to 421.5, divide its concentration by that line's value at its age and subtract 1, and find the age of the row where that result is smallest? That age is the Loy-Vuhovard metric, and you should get 421.0 yr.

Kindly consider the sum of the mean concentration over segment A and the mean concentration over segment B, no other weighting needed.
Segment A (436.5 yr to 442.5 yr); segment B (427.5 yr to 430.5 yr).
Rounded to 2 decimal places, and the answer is 3.30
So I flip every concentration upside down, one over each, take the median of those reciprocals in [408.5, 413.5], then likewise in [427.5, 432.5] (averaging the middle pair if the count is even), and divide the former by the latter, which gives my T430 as 0.71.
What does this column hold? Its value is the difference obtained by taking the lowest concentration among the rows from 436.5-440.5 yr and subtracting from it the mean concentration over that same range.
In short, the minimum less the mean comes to -0.194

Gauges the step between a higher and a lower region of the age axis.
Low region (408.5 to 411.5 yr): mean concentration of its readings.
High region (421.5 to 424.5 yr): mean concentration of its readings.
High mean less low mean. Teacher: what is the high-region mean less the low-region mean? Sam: -0.5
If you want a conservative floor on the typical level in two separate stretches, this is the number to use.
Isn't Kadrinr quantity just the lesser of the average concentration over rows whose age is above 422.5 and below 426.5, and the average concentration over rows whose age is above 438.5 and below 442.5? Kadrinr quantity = 1.19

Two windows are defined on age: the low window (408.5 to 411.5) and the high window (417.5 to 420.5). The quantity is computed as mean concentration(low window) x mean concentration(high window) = 2.5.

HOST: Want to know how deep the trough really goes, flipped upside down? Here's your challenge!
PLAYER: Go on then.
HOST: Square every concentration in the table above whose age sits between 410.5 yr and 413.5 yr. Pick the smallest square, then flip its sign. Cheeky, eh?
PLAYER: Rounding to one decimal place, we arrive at -2.8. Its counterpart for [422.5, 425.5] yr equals -1.3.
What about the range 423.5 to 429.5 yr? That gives -1.2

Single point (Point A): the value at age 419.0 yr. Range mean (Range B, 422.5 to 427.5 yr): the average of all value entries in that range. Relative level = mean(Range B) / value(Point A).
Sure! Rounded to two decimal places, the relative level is 0.85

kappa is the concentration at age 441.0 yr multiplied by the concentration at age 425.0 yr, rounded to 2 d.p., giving 2.51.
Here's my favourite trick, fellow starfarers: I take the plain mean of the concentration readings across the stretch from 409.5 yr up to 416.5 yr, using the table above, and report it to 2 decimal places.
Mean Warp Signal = 1.64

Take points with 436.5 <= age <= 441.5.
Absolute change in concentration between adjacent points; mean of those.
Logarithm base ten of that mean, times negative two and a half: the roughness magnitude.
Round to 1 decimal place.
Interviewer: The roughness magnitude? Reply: 2.2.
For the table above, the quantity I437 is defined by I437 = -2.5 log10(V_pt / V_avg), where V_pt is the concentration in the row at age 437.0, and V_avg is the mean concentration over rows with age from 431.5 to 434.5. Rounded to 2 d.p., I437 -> -0.23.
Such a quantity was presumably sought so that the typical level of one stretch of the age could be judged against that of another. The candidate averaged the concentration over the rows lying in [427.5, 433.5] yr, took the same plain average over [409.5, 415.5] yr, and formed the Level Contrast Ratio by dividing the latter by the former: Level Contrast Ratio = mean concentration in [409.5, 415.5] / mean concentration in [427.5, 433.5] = 1.3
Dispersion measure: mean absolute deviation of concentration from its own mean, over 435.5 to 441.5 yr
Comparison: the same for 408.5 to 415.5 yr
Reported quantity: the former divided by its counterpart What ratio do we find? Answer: 1.7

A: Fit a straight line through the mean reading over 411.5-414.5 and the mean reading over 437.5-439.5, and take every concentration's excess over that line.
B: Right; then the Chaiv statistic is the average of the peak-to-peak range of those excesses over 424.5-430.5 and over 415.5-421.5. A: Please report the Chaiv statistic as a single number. 0.268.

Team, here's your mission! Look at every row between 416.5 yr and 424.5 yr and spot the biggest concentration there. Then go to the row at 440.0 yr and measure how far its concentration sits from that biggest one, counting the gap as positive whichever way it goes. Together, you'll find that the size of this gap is 0.7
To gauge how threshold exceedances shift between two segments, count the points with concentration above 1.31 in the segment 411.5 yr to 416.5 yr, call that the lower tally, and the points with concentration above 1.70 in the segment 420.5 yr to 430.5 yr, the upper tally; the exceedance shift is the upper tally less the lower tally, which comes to -5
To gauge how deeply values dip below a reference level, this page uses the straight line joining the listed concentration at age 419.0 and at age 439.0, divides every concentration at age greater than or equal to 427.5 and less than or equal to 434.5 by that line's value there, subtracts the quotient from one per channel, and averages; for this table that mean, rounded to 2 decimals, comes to 0.25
